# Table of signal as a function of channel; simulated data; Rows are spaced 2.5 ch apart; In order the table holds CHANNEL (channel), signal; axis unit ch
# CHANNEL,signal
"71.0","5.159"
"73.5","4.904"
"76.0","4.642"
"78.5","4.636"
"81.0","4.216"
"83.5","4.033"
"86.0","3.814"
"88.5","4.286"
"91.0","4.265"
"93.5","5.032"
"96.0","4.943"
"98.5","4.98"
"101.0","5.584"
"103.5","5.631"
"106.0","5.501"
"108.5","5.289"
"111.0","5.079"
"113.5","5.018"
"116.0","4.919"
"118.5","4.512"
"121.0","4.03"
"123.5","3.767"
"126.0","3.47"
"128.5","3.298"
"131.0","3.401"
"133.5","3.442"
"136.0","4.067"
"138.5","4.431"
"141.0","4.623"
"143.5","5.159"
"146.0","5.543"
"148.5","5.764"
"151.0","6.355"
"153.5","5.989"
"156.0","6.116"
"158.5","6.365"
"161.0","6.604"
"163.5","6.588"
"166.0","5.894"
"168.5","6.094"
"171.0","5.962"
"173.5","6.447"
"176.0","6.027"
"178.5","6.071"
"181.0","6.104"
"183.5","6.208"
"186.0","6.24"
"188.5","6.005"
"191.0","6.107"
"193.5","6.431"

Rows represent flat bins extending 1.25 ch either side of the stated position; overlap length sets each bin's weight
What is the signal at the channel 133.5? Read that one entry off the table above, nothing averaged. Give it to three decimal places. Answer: 3.442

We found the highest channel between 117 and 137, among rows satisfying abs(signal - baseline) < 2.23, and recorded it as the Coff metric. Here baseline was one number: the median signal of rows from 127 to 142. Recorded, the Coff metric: 136.0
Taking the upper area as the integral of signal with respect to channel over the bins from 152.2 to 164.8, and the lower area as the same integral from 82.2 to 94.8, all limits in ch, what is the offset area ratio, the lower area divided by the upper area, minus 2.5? -1.82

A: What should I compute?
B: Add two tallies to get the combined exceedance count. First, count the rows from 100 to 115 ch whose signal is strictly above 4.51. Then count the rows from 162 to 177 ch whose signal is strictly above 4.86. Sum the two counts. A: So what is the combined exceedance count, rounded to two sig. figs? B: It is 12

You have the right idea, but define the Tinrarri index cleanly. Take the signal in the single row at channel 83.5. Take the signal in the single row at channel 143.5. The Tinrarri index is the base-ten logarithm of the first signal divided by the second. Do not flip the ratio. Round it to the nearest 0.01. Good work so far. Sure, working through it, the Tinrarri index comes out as -0.11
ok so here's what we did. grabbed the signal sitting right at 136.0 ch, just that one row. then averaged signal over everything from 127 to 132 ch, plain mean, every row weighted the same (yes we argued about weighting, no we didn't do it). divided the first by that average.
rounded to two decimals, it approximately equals 1.21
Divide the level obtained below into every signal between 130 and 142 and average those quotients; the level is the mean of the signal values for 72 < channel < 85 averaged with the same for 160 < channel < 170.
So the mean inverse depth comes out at 1.37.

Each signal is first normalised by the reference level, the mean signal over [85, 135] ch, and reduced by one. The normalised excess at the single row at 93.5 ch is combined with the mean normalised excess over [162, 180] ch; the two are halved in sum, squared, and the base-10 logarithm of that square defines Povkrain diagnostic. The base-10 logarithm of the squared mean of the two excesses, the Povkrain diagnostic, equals -1.24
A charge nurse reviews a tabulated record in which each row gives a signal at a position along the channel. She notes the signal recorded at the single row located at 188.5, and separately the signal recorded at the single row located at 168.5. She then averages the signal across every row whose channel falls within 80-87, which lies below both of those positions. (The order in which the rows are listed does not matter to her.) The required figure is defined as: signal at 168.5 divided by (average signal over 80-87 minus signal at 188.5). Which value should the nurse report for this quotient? -3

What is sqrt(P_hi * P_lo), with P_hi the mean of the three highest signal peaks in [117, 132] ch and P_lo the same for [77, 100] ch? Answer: 4.5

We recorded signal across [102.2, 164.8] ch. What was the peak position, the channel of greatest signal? 161.0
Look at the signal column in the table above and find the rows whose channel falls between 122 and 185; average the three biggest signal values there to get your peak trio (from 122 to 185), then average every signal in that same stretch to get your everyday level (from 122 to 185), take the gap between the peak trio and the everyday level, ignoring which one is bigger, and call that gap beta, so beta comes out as 1.2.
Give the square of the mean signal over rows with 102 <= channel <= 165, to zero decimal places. 25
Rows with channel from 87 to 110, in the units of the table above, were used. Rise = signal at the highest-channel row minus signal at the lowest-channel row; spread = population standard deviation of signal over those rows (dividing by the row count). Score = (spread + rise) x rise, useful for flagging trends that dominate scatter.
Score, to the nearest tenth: 1.5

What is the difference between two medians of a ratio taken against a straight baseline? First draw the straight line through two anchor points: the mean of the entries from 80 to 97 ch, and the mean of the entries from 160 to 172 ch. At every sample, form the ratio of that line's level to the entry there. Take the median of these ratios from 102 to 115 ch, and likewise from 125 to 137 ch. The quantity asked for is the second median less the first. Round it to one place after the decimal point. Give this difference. 0.7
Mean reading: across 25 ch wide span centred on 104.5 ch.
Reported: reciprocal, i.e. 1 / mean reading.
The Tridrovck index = 0.19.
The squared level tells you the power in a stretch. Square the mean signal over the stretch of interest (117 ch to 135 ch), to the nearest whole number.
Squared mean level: 14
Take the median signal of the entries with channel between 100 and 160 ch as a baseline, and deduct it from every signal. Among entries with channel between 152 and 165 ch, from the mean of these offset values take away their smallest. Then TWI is 0.34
